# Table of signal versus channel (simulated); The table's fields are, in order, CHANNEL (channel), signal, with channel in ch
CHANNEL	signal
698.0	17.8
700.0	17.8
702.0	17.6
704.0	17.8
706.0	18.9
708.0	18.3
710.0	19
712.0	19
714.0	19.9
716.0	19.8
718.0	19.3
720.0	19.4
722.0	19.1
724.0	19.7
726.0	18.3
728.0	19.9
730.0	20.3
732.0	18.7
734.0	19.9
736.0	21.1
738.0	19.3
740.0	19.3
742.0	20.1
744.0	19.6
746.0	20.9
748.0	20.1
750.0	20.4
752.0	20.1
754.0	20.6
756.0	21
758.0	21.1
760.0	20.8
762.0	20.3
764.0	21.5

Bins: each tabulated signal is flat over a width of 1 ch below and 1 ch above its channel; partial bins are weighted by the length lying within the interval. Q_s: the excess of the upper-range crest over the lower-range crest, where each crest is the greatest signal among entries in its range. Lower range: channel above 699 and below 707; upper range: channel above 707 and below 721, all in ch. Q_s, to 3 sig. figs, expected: 1.00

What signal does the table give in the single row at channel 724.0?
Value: 19.7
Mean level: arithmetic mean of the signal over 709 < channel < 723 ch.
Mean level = 19.4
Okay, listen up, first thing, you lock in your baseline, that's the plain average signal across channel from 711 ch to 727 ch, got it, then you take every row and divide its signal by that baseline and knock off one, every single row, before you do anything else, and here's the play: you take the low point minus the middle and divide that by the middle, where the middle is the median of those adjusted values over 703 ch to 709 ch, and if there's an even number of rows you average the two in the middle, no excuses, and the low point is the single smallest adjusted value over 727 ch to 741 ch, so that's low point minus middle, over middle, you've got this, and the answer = -0.4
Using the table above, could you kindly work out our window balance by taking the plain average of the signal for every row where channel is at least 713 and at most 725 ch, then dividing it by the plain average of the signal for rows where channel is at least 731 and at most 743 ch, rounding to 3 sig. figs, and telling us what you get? 0.990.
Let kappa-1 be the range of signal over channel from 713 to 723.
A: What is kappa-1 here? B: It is 0.80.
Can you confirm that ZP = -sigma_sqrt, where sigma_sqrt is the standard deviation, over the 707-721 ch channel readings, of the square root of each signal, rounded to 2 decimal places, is -0.06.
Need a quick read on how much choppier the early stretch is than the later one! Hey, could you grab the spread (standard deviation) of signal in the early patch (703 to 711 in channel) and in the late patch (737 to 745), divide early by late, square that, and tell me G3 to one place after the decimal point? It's 2.2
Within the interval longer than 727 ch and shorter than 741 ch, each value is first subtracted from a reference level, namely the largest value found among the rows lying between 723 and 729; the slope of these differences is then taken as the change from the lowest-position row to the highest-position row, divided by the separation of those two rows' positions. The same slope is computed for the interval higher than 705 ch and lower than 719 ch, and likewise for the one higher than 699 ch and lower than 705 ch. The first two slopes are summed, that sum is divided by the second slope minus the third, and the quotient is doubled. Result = -1.0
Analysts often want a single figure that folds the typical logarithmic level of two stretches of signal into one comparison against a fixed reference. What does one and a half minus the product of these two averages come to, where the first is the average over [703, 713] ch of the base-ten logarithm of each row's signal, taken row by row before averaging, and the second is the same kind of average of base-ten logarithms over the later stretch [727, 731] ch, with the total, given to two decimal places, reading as -0.15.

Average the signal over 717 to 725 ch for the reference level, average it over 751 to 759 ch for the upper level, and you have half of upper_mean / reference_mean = 0.534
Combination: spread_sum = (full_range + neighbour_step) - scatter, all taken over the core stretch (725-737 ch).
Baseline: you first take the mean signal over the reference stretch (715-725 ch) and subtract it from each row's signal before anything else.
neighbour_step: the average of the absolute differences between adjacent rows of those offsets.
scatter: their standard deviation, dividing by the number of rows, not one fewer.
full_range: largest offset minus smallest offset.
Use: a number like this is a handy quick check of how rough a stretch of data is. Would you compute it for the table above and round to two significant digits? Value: 3.1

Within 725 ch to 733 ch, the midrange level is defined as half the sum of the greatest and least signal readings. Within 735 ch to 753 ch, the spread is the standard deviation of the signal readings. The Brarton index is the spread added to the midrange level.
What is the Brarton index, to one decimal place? 19.9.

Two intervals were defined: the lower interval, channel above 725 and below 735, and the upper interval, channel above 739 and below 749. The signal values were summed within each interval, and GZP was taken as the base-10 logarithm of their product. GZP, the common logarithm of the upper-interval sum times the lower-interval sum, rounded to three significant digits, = 3.99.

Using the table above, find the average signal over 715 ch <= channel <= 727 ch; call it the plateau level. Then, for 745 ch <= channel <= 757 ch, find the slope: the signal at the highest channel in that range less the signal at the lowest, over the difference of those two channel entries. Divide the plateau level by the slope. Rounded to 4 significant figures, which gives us 1927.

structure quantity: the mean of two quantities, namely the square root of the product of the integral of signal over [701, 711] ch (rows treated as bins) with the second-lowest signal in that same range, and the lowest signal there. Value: 37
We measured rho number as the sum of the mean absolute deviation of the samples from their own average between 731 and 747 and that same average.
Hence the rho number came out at 20.5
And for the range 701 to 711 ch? 18.8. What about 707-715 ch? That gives 19.5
